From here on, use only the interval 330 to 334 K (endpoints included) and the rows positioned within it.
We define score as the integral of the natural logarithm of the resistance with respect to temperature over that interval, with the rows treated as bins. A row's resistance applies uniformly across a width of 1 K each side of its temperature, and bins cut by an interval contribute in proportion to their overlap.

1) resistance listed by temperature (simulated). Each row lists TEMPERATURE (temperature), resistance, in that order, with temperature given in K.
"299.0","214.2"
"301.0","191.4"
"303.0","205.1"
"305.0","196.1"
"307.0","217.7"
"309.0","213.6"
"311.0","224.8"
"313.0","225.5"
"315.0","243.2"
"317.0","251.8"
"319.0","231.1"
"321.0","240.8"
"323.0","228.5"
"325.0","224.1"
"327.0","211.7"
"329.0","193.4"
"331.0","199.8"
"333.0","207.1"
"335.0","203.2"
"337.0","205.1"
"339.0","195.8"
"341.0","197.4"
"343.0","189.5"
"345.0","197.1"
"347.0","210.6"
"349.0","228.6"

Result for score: 21.26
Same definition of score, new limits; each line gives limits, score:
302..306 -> 21.20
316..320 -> 21.94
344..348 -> 21.27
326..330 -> 21.24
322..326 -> 21.69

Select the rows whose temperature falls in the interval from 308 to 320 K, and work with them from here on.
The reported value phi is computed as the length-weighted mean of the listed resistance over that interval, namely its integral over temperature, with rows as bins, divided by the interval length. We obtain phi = 232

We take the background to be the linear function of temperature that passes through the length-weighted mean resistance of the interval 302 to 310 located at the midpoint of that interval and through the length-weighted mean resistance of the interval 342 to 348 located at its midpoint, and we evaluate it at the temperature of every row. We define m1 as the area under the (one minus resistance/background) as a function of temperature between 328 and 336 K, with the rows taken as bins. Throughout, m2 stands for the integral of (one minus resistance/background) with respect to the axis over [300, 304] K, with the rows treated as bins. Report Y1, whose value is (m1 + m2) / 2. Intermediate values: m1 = 0.05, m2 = 0.21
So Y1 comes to 0.1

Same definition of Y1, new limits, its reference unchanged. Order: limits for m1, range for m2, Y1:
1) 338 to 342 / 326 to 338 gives 0.0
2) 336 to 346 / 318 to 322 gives -0.2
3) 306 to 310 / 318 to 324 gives -0.5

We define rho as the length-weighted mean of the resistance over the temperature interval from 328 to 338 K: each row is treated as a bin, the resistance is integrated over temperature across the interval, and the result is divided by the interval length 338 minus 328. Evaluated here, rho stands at 202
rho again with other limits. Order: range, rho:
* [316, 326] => 235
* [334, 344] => 198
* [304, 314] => 216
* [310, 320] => 235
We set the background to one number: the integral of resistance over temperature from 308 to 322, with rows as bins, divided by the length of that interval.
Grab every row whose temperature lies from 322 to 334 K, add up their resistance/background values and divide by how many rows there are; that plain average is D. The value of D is 0.90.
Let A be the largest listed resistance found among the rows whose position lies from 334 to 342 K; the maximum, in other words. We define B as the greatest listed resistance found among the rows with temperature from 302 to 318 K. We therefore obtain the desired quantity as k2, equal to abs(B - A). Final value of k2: 47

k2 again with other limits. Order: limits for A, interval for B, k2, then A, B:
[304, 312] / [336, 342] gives 20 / 224.8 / 205.1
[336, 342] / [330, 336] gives 2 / 205.1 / 207.1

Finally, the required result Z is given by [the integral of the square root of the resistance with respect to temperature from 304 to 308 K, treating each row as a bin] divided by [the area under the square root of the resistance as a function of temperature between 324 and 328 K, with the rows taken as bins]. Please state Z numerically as 0.97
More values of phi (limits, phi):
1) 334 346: 198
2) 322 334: 211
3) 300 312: 208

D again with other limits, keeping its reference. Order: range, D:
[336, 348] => 0.86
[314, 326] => 1.02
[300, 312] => 0.89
